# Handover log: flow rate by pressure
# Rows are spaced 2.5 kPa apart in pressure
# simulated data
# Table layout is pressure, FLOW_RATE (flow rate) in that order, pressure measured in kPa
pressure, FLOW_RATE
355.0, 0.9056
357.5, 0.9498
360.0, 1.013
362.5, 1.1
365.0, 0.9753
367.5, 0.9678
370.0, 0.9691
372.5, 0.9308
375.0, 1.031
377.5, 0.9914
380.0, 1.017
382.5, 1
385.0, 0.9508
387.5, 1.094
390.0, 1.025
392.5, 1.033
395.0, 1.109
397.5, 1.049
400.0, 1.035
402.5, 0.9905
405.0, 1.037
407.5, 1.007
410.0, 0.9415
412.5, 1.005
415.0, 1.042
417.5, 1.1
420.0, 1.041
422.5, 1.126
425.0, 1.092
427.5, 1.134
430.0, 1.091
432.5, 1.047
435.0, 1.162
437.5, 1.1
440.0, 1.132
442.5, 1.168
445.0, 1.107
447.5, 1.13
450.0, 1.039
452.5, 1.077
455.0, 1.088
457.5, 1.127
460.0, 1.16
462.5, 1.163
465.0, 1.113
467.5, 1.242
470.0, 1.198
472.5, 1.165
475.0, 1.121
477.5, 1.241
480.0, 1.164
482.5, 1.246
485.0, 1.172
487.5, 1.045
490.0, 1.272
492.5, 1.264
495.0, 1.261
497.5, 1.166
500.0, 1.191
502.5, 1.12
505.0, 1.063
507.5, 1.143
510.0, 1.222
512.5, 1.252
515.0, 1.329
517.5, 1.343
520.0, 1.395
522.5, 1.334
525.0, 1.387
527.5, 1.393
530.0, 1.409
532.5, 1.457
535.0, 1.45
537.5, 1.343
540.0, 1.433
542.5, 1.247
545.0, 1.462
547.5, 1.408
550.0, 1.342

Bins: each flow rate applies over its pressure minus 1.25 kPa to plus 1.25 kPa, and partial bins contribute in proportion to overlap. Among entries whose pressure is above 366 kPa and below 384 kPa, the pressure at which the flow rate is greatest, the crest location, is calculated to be 375.0 kPa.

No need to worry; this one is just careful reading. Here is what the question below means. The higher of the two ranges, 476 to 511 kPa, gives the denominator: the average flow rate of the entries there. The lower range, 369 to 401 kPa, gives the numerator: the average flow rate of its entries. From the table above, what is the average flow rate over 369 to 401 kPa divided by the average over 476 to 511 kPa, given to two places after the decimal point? 0.86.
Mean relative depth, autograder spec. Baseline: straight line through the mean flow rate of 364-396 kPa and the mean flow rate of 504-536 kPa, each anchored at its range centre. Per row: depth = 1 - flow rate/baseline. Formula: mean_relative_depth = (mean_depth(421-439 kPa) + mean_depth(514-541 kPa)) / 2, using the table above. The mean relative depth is -0.013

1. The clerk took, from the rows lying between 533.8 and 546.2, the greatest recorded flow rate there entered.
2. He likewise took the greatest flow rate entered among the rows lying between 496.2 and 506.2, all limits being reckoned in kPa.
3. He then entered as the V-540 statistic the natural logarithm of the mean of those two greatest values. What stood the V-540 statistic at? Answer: 0.28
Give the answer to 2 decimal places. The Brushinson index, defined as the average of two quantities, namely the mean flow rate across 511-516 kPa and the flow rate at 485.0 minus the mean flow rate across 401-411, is 0.73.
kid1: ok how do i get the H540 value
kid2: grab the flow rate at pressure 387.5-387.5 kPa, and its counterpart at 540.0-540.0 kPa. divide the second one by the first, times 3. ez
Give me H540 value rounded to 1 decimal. 3.9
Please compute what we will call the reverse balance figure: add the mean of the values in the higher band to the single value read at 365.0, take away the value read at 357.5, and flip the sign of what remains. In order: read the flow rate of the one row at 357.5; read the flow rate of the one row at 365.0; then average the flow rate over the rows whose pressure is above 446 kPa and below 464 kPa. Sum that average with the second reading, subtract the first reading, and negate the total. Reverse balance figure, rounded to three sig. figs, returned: -1.14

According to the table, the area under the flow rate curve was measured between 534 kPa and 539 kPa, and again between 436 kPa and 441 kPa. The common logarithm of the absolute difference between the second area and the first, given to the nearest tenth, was 0.1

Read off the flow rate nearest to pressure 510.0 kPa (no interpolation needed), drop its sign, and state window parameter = 1.22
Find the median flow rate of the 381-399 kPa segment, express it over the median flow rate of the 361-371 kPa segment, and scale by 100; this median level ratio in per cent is 106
